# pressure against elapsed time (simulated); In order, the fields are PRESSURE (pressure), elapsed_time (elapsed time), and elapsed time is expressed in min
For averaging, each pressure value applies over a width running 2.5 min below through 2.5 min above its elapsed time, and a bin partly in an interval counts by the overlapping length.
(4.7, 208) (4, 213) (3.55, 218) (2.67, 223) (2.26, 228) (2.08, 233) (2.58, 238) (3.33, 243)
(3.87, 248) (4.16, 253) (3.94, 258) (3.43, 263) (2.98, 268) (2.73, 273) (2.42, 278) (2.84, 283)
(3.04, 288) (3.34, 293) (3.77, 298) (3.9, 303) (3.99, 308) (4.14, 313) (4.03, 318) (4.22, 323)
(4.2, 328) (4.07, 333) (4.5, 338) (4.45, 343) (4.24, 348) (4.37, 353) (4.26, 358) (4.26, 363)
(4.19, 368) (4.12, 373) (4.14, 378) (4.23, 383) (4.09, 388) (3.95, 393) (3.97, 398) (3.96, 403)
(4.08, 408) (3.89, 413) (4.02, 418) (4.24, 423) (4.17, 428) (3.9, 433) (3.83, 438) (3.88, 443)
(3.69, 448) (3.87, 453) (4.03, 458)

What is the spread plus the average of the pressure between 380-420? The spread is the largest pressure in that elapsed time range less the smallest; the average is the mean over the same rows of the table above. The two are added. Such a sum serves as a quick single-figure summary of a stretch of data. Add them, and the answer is 4.4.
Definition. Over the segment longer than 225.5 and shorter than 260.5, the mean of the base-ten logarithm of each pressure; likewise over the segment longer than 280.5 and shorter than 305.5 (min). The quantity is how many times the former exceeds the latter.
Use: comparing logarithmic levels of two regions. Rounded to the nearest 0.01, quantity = 0.93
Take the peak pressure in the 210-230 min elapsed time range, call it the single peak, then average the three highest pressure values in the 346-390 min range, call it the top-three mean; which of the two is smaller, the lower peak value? 4.00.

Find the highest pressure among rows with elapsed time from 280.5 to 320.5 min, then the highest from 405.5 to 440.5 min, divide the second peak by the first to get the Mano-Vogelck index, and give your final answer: 1.02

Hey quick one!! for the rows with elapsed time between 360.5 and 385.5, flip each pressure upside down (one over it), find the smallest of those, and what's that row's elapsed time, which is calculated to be 363 min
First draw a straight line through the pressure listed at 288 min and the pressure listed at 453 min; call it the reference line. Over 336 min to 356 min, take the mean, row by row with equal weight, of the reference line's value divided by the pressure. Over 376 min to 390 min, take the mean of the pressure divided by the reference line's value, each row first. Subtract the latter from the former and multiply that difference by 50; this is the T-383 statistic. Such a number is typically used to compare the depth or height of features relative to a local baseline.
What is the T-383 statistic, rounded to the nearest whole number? -21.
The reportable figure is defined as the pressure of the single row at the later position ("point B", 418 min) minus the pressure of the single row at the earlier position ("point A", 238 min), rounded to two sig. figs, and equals 1.4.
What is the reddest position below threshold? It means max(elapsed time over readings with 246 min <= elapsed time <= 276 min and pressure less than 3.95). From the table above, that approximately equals 273 min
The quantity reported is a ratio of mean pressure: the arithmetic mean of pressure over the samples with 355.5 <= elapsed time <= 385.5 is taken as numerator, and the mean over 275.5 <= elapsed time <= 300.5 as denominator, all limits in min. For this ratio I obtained 1.36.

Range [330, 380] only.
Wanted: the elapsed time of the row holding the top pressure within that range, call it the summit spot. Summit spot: 338 min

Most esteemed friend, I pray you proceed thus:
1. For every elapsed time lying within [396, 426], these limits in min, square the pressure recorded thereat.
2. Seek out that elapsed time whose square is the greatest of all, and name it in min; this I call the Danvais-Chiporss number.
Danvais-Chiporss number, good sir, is 423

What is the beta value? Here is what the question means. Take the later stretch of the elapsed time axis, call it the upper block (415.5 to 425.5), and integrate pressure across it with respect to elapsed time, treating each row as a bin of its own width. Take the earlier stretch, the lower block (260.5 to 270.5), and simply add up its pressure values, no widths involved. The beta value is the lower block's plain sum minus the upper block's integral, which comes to -34.9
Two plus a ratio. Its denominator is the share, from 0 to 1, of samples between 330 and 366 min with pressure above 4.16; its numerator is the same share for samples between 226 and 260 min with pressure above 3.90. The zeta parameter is 2.33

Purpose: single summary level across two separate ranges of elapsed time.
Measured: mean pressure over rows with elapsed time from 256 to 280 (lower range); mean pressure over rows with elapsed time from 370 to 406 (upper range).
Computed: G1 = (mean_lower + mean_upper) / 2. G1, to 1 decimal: 3.6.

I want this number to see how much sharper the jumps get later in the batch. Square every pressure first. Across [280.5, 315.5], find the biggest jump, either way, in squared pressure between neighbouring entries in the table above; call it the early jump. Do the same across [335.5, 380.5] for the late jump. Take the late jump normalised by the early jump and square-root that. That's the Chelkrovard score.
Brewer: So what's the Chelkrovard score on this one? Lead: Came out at 0.773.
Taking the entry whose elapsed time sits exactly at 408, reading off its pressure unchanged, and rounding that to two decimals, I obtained 4.08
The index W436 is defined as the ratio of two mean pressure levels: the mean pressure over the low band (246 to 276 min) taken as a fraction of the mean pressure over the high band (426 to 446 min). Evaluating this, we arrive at 0.89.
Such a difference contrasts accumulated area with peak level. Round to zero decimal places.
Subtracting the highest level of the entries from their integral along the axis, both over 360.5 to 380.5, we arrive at 79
